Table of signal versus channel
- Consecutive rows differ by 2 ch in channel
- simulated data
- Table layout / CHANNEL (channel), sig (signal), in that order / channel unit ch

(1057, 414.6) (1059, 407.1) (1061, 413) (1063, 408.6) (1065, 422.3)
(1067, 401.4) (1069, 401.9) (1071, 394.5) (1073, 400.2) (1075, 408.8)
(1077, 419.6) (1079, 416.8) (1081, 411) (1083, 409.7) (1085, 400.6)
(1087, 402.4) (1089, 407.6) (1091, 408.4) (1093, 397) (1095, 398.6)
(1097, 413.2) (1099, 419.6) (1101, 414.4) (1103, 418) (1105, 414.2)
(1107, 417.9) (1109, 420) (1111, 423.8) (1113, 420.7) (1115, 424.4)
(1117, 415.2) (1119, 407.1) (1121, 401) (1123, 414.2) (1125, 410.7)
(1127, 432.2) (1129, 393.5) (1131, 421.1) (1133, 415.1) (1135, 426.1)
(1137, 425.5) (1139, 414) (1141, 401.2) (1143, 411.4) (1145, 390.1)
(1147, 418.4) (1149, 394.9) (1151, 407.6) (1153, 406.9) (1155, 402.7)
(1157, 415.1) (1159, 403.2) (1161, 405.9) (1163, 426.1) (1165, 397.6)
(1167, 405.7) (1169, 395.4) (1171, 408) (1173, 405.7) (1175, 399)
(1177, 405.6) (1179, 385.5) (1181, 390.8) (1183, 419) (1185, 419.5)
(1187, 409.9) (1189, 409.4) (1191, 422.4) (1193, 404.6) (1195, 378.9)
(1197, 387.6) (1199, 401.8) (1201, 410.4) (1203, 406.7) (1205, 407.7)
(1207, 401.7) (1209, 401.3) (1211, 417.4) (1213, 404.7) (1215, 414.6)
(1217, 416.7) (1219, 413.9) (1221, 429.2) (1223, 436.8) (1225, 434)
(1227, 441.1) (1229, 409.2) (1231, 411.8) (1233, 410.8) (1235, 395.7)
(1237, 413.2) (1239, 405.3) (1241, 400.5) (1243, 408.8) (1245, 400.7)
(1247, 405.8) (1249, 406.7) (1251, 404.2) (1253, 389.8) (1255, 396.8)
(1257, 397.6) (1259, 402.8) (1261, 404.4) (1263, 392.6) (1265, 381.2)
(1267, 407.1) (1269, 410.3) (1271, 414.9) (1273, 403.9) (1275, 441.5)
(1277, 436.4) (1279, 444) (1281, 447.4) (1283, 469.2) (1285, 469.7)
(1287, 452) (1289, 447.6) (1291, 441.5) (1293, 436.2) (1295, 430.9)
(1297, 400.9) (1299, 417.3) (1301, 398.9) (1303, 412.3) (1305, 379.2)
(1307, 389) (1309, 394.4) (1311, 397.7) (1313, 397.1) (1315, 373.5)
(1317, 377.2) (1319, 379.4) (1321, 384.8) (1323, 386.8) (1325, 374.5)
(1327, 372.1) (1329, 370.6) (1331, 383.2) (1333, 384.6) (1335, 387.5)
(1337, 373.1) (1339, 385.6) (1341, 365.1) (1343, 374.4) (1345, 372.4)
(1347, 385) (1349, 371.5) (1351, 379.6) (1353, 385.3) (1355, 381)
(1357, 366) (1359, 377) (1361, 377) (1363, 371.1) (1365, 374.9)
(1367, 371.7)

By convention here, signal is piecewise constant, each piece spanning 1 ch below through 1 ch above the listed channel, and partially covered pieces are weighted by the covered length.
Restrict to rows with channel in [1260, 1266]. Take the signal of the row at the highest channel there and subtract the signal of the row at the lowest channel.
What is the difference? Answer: -23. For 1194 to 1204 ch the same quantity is 28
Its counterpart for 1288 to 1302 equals -49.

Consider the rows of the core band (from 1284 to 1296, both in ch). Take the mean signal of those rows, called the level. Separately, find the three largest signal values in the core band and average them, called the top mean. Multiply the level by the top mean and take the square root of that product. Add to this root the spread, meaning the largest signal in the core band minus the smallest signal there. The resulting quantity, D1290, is 490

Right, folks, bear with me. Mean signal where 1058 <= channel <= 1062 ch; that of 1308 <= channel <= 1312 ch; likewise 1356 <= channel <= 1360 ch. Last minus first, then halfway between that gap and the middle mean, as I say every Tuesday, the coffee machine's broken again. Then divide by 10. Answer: 17.9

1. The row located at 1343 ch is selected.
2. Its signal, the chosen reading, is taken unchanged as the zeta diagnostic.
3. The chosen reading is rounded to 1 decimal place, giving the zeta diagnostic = 374.4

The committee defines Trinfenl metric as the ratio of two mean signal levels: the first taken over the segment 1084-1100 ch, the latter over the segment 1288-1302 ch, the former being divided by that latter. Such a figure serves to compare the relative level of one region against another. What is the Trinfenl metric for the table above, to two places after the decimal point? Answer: 0.96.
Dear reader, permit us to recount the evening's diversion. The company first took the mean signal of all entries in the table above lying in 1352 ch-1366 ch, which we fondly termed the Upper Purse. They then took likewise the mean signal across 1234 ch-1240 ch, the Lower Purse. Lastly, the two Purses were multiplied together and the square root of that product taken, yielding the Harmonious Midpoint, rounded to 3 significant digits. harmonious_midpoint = 390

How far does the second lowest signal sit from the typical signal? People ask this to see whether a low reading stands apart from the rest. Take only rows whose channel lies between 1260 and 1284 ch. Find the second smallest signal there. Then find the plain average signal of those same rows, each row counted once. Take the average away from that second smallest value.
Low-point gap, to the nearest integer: -28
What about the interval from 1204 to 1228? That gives -17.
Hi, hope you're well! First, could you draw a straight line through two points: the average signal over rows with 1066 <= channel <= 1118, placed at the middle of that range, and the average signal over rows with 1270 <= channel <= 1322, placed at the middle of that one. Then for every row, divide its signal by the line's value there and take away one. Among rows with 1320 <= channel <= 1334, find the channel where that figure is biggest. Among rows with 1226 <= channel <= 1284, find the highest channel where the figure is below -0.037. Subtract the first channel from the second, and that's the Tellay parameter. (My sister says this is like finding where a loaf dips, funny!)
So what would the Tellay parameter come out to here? -58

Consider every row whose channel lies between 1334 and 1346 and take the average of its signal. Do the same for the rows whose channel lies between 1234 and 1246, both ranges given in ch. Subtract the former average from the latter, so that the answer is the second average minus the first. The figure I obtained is 28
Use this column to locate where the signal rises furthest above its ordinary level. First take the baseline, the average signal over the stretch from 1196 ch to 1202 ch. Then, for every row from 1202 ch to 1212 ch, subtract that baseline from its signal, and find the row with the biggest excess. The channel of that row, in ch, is 1211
